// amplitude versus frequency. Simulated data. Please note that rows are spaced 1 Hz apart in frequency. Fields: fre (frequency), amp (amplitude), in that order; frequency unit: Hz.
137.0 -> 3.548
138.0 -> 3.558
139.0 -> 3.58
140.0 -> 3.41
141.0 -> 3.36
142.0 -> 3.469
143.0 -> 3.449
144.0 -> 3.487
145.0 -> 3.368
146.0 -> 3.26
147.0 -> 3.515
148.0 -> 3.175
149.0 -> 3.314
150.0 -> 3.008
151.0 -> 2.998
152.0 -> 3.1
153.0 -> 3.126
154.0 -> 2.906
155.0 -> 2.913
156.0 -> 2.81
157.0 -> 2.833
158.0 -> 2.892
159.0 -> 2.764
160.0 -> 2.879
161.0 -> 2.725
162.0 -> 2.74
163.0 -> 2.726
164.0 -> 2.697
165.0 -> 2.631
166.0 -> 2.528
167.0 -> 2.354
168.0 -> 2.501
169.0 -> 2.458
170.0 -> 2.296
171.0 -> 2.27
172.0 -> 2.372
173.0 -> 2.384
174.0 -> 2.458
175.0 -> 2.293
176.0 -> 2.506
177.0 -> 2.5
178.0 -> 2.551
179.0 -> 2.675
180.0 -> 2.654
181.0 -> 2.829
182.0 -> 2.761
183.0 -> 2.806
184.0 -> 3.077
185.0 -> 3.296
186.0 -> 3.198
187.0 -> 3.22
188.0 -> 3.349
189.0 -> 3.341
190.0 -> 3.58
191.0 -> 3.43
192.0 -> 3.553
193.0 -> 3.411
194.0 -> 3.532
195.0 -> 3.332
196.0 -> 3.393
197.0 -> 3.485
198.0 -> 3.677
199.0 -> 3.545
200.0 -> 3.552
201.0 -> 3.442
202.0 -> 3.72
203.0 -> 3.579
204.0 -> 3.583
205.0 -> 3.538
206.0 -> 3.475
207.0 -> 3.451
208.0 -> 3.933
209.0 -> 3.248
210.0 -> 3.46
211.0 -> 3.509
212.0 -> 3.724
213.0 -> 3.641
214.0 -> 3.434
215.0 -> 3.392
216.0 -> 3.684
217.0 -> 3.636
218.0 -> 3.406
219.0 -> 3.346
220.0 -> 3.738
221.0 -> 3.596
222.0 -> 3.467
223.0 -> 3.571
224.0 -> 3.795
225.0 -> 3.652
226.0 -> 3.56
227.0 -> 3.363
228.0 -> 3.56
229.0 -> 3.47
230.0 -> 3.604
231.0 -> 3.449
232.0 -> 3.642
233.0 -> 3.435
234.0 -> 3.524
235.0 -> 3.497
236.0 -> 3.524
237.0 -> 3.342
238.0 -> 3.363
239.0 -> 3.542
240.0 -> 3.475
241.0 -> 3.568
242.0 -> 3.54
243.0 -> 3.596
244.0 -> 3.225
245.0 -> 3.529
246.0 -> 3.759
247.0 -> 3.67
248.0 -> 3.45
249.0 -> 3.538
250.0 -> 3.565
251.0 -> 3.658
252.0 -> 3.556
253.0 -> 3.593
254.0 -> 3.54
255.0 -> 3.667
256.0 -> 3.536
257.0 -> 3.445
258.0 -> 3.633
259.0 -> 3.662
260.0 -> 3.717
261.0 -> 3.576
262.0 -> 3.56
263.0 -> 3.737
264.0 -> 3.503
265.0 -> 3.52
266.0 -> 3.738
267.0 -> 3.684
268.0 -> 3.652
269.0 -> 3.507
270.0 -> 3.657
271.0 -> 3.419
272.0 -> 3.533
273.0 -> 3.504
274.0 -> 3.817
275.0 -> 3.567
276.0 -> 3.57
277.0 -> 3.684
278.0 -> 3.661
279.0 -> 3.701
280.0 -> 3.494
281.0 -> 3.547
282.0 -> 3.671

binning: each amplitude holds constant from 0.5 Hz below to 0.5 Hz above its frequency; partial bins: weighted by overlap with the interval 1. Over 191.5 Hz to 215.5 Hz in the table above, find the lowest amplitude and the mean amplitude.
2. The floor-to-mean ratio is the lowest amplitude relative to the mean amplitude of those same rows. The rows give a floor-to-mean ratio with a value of 0.921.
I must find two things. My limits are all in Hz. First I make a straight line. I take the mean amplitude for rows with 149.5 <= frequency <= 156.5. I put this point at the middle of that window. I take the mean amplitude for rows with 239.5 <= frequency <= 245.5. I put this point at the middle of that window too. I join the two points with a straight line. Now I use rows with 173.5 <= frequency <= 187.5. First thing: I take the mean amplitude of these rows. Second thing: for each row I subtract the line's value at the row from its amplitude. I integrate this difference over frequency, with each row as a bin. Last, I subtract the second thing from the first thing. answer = 7.9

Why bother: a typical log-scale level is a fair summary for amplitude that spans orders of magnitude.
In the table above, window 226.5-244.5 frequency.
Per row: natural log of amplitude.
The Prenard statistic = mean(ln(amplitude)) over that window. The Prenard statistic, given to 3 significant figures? 1.25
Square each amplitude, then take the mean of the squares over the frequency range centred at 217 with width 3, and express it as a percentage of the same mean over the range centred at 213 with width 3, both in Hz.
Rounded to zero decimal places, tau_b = 99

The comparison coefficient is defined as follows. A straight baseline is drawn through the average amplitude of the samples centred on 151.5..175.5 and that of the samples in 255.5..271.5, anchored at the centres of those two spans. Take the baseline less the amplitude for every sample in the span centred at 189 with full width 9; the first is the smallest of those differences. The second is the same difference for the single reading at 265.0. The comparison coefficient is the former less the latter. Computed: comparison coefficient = -0.77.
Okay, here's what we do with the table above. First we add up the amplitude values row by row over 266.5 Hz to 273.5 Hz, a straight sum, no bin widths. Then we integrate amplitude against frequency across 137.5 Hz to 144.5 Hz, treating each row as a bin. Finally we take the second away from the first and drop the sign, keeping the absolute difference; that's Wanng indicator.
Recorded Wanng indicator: 1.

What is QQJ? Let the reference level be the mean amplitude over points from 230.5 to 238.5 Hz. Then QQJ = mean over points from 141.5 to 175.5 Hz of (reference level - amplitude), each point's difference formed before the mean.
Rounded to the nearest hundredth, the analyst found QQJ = 0.63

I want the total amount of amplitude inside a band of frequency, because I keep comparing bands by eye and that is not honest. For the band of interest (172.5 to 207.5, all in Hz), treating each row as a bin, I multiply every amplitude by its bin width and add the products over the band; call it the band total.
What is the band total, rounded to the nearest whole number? 111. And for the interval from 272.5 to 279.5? 26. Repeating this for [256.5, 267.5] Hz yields 40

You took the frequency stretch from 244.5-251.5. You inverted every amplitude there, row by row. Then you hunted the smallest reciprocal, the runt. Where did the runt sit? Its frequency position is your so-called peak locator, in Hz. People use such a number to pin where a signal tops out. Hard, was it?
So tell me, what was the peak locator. 246.0 Hz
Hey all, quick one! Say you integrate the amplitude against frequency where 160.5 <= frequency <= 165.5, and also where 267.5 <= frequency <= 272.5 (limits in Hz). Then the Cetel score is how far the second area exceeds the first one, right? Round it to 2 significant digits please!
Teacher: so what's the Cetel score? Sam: 4.2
